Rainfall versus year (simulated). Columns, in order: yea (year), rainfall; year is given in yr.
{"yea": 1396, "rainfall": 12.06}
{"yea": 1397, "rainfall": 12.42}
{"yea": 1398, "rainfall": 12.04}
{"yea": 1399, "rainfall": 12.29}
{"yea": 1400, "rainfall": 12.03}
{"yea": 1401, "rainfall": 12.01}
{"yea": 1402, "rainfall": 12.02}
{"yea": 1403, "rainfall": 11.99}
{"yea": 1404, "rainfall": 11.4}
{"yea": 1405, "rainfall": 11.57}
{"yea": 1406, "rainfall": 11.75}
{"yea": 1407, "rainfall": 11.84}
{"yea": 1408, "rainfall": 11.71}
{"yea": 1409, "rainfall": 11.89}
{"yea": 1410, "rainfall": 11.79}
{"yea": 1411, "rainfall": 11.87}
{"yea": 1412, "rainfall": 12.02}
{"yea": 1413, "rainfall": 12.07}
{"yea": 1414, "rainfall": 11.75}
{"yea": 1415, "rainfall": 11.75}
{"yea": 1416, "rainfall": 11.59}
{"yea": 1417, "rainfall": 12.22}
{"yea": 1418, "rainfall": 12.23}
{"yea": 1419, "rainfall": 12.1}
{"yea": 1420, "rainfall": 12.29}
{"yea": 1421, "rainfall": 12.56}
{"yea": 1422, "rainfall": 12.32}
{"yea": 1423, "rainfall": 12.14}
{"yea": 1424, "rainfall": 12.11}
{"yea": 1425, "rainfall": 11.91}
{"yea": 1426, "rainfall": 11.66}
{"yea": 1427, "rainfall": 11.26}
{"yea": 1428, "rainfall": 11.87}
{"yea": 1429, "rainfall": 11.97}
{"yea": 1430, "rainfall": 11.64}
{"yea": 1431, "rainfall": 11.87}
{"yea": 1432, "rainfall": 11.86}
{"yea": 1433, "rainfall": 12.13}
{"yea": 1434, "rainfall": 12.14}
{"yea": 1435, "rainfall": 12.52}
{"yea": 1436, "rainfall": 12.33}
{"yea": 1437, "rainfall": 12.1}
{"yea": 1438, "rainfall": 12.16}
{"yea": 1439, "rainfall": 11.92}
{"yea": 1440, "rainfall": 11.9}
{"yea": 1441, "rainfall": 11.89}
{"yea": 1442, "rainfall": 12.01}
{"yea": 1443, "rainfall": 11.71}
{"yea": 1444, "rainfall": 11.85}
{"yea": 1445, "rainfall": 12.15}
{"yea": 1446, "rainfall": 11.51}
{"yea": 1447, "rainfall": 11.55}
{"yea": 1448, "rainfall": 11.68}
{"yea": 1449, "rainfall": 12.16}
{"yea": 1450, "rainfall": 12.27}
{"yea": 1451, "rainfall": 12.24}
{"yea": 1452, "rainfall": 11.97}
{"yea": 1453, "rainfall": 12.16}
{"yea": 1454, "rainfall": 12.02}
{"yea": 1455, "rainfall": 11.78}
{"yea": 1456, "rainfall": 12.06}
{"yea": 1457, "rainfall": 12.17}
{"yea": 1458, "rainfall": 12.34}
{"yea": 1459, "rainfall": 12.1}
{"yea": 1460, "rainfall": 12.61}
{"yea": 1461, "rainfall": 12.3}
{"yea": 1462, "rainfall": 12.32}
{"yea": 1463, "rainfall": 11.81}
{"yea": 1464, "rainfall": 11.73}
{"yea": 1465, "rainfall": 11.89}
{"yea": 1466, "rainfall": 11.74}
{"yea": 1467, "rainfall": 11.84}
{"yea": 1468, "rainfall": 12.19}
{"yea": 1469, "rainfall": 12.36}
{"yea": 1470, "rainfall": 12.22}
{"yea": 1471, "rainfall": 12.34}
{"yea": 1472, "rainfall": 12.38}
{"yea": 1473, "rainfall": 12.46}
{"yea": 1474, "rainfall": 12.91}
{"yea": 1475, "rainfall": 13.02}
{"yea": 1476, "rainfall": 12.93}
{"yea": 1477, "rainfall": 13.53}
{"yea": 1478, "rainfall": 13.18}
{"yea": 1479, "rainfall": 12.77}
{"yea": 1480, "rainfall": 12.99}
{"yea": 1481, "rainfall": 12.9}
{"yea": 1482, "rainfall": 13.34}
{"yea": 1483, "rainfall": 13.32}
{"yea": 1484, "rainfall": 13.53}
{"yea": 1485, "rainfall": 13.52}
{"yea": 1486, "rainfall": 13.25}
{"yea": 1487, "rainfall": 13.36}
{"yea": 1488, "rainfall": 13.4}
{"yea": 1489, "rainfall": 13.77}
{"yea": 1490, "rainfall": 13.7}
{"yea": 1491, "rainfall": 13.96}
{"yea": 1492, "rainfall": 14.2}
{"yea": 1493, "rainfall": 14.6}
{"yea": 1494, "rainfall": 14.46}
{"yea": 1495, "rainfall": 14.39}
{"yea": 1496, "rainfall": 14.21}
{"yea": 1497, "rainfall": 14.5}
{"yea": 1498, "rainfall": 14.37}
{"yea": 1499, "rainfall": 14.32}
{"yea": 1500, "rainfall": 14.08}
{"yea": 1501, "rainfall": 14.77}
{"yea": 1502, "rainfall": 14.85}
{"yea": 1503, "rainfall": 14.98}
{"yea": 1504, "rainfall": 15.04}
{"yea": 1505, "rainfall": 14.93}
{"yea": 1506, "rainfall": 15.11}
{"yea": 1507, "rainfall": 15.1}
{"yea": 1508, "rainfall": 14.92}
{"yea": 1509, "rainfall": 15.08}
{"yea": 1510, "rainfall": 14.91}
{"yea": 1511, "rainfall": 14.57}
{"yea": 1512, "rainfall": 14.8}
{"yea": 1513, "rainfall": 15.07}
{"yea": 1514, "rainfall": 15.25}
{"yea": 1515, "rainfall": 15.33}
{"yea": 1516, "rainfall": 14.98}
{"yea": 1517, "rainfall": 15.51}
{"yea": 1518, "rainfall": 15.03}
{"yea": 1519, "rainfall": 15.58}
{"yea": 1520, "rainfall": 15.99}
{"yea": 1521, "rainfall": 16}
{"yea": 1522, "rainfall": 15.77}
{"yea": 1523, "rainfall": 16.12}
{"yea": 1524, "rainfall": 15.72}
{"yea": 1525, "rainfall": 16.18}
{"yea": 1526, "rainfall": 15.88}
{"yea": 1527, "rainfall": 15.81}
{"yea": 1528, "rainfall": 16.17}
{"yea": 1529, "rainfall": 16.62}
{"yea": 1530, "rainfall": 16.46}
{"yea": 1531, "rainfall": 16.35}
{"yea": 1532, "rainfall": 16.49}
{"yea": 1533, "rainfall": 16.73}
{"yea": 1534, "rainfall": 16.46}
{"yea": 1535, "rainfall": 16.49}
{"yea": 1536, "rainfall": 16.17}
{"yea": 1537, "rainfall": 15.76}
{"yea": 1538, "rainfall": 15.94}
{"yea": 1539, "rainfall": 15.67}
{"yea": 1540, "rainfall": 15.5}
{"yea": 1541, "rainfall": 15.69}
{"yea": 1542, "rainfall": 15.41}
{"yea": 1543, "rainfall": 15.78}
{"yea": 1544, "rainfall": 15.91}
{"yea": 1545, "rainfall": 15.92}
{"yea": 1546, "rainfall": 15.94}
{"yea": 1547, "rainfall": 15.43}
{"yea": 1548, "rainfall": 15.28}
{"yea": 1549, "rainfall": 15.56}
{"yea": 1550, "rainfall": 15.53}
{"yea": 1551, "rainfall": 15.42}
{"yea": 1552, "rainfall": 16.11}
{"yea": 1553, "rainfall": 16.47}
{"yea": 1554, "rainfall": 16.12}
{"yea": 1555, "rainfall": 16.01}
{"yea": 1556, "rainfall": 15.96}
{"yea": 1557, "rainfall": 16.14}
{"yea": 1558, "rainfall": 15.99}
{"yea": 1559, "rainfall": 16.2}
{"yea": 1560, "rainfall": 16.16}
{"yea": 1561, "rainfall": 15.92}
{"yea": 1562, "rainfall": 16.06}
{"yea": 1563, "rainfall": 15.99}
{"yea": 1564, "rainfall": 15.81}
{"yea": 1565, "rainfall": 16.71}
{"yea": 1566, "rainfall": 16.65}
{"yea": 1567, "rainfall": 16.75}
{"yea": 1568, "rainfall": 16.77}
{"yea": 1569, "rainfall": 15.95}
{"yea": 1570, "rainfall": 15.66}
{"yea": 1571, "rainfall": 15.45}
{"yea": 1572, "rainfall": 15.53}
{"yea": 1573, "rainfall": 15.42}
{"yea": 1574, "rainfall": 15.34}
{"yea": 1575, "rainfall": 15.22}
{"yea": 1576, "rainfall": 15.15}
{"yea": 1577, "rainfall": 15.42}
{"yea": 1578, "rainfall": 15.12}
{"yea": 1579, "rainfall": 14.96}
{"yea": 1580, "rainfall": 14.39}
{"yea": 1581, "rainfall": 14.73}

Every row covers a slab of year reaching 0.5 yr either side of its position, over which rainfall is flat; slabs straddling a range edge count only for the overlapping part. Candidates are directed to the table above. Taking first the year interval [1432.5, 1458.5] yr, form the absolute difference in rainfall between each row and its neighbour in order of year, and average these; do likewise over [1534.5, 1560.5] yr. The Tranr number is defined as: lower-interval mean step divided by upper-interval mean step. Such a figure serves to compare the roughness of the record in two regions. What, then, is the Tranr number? 0.87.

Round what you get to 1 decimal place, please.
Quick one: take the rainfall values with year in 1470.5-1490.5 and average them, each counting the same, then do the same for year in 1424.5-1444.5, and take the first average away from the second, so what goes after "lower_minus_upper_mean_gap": -1.2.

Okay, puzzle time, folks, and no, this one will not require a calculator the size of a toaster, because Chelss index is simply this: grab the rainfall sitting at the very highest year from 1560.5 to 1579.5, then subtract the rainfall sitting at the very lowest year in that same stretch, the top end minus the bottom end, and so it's -1.0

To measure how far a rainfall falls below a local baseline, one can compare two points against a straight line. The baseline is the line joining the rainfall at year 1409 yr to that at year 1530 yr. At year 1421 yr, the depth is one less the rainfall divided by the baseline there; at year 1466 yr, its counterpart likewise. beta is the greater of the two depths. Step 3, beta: 0.164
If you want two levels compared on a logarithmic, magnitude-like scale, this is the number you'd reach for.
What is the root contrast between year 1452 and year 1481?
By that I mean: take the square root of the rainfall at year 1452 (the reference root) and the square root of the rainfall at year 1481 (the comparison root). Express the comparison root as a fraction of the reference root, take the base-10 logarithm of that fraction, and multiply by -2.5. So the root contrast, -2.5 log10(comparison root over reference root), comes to -0.04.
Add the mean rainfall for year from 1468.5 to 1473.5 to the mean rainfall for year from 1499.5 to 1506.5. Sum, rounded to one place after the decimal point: 27.2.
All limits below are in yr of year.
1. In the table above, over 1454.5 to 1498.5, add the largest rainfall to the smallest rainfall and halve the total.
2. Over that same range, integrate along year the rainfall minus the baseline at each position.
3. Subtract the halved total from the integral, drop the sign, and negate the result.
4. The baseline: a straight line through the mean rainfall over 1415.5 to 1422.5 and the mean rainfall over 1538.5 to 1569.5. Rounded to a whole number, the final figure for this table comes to -49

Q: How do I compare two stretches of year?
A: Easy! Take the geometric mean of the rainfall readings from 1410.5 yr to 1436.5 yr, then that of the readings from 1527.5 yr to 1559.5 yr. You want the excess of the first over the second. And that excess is -4.0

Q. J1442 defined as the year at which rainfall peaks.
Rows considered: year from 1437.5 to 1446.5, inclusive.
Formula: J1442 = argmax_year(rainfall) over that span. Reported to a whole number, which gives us 1438 yr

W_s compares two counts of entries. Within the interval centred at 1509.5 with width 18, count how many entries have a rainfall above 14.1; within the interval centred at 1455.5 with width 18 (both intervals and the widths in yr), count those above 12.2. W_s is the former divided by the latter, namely 3.0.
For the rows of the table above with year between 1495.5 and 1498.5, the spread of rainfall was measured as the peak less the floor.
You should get 0.29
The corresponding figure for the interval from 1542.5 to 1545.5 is 0.14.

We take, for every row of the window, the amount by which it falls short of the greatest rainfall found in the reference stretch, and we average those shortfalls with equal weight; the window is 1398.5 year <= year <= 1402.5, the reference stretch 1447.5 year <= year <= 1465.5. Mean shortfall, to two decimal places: 0.52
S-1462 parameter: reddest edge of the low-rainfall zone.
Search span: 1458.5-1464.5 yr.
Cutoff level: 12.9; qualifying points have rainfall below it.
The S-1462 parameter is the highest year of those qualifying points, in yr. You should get 1464 yr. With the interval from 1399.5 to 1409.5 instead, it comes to 1409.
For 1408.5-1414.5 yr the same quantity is 1414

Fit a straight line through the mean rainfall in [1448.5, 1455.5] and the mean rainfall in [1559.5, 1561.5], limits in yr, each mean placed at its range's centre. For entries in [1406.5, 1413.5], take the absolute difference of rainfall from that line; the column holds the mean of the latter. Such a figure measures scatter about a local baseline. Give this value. 1.3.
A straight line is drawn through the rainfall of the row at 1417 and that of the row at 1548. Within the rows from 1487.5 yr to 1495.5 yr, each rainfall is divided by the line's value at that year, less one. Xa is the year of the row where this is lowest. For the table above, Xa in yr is 1488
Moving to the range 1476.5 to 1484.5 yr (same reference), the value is 1479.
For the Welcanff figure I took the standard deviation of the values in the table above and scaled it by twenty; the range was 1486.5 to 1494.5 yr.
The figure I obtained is 9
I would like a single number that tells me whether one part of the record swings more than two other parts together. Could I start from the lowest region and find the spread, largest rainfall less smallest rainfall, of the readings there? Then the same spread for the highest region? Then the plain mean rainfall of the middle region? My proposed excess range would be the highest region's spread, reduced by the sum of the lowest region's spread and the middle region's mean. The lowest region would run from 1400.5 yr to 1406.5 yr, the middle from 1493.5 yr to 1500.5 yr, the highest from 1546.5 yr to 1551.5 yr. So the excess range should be -14.7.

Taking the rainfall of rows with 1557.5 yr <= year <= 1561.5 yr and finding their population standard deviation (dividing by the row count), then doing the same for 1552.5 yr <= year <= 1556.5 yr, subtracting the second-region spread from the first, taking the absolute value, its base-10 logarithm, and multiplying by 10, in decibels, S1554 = -11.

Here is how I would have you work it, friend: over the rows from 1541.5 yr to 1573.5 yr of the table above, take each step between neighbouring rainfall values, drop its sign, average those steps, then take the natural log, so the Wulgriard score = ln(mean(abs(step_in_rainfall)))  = -1.49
